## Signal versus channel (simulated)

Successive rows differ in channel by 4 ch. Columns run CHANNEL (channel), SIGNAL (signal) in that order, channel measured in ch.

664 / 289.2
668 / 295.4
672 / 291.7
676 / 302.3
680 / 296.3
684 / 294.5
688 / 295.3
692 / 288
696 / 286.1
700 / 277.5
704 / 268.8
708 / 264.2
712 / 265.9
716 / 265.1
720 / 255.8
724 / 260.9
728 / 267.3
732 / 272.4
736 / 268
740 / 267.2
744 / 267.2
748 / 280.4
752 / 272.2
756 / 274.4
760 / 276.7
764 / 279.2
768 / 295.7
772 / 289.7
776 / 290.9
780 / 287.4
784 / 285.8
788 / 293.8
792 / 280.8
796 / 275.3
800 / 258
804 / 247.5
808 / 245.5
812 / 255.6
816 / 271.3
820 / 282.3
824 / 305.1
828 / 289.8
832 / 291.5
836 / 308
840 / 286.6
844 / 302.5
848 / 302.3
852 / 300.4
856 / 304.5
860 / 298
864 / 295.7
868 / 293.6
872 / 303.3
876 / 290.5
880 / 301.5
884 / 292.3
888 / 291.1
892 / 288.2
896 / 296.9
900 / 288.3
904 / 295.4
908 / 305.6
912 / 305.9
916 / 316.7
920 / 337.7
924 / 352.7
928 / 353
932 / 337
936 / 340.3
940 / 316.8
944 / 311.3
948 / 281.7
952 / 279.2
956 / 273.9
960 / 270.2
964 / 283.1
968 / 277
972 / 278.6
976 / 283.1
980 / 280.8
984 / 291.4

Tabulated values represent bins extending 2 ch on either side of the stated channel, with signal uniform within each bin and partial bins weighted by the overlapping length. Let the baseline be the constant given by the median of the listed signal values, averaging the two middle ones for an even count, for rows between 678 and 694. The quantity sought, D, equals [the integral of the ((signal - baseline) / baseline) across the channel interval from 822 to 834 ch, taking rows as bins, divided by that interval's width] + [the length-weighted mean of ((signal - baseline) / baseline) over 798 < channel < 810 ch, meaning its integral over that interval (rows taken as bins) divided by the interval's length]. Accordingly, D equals -0.15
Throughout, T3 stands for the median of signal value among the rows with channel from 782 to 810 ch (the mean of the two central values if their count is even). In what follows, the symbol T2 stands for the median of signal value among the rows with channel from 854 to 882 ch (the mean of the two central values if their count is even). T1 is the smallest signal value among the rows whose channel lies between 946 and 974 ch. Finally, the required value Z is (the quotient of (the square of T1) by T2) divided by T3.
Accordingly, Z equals 0.89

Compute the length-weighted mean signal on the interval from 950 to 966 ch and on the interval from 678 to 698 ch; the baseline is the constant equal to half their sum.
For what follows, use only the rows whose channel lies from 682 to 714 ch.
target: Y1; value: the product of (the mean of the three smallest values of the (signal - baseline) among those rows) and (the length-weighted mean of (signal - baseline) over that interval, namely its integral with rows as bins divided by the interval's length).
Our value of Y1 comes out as 77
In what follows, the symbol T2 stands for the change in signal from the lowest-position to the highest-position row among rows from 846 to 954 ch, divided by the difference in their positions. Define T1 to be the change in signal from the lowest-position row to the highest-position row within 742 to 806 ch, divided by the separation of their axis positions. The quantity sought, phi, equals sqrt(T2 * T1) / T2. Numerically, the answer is -1.2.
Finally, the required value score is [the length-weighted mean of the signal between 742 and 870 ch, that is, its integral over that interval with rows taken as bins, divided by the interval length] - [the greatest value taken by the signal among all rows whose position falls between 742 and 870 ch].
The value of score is -24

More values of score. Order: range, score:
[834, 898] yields -11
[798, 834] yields -33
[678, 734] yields -21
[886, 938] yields -37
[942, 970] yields -29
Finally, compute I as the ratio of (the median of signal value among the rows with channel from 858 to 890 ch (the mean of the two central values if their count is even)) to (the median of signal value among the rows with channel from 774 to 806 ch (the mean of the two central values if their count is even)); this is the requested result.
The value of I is 1.04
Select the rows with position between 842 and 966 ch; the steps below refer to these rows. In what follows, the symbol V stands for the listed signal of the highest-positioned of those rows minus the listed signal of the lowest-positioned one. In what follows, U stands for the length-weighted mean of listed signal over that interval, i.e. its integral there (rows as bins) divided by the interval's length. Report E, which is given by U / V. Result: -16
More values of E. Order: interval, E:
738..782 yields 14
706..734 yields 32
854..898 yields -39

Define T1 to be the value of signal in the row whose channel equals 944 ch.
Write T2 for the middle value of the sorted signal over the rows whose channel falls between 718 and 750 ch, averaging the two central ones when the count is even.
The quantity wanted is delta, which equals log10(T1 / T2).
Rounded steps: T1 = 311.3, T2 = 267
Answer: 0.066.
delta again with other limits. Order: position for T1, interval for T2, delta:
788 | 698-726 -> 0.045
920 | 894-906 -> 0.058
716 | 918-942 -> -0.107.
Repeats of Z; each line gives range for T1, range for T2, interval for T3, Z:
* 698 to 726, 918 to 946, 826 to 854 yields 0.65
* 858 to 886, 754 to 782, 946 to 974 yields 1.05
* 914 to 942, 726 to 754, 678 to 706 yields 1.30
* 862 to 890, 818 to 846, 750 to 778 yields 1.04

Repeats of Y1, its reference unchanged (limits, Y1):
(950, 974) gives 78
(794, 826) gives 583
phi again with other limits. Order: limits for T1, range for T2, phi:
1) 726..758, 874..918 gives 0.6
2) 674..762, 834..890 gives -1.0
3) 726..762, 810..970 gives 1.5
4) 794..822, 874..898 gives 1.0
